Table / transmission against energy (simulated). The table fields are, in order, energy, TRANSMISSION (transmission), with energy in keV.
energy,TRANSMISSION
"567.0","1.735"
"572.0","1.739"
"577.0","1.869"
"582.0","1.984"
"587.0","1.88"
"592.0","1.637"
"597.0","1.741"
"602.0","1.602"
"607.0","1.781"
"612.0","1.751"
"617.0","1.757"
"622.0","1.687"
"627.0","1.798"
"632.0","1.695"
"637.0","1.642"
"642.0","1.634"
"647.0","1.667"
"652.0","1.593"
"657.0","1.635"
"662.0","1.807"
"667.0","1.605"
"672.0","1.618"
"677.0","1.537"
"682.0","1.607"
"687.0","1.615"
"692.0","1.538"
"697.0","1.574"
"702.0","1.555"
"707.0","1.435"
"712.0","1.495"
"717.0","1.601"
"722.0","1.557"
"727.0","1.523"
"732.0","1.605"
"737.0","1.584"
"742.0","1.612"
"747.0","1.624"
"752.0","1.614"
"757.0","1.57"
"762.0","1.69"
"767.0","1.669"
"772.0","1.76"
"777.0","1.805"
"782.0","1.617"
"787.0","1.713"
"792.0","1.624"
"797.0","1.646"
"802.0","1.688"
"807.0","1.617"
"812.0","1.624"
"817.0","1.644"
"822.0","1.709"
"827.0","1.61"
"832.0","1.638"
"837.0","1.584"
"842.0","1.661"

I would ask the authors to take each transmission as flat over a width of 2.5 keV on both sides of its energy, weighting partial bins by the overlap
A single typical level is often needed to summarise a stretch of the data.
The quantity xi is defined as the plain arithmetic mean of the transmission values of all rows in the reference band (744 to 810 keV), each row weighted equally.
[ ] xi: 1.66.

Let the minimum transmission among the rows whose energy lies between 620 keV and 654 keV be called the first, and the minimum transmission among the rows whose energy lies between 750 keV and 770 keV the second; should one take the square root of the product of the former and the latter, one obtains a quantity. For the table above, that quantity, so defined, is 1.58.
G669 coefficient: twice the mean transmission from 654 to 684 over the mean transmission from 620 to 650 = 1.94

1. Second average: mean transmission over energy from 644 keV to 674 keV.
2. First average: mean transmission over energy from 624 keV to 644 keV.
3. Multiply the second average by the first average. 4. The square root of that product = 1.67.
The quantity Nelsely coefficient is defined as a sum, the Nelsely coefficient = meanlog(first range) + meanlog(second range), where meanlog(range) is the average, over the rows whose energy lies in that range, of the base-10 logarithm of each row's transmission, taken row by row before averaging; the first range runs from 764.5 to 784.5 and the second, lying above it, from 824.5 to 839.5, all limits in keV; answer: 0.440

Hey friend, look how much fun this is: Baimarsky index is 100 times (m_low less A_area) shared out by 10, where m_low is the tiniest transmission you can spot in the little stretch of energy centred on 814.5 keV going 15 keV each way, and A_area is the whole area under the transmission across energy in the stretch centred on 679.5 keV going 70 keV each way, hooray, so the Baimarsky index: -2251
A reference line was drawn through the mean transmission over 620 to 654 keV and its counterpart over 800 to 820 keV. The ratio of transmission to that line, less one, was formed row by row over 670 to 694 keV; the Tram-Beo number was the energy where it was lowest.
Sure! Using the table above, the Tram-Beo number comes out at 677.0 keV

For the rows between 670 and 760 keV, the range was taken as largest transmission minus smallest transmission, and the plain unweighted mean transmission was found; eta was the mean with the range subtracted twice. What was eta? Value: 1.19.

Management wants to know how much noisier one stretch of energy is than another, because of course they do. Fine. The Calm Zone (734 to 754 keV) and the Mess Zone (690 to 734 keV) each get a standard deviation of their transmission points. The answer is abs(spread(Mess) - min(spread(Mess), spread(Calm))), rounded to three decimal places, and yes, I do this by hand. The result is 0.036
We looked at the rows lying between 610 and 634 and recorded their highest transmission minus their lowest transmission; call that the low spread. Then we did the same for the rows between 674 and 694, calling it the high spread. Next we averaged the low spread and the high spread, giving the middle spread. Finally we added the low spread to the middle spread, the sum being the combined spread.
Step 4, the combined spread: 0.21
